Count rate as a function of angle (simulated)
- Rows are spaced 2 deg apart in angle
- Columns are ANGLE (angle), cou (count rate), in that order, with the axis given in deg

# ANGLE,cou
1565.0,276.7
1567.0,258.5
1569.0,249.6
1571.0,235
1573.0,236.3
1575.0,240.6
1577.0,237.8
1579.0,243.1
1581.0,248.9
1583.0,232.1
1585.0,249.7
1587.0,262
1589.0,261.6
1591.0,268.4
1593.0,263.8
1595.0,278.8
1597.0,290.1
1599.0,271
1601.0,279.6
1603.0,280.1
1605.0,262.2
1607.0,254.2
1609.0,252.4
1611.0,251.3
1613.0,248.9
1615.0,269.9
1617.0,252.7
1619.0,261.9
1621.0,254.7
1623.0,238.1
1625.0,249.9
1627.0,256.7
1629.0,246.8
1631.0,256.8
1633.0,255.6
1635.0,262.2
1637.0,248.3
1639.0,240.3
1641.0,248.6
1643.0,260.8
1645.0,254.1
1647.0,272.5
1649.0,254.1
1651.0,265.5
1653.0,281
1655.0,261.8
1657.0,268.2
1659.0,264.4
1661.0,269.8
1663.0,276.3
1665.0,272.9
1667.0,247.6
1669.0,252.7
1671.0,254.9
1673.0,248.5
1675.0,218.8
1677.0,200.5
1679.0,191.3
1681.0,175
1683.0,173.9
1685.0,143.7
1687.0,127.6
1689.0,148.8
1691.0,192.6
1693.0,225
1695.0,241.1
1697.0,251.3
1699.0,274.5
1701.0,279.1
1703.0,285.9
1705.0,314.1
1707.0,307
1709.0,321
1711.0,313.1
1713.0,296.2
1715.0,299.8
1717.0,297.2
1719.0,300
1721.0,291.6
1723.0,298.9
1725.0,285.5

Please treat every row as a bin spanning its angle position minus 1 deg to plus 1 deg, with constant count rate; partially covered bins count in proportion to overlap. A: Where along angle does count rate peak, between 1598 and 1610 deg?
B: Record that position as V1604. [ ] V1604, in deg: 1603.0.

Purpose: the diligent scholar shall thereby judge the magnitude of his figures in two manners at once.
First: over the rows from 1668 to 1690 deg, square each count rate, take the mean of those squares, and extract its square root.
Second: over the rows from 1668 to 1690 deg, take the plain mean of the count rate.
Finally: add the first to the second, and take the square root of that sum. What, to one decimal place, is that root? 19.8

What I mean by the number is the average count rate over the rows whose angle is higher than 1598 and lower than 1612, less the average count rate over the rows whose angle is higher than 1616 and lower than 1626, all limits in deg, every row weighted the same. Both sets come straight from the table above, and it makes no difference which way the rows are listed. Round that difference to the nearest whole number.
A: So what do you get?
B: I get 13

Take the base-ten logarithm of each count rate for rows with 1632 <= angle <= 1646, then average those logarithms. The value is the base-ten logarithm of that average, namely 0.381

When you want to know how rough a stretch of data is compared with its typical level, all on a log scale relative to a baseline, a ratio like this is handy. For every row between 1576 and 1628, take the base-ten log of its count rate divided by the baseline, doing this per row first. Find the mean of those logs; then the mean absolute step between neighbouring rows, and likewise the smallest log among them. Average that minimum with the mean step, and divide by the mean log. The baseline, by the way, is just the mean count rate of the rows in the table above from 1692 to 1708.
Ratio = 1.1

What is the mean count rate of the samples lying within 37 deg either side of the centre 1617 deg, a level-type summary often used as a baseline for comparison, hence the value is 259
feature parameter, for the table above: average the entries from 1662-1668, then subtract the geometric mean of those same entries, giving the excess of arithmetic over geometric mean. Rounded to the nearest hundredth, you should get 0.32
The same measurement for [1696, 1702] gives 0.28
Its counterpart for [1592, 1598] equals 0.21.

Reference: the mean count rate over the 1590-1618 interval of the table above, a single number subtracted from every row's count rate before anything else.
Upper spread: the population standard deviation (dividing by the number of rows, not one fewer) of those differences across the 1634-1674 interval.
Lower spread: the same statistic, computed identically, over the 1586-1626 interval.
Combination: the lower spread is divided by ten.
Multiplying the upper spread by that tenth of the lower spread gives 14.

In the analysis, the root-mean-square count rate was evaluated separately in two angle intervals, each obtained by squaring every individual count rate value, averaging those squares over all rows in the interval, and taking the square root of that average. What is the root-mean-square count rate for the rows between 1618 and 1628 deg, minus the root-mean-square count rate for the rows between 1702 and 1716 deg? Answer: -53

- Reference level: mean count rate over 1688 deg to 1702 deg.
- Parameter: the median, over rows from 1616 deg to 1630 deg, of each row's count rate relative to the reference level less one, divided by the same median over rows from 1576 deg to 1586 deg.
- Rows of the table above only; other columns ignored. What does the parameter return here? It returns 1.8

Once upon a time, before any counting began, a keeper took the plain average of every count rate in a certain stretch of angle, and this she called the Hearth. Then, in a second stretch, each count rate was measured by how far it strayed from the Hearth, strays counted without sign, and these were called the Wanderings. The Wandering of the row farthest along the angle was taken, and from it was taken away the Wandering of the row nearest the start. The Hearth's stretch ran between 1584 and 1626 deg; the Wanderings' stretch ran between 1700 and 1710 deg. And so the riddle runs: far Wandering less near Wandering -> 42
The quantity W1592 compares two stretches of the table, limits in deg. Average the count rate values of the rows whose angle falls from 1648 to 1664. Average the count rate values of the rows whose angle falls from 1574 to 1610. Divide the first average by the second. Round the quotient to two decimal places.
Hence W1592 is 1.03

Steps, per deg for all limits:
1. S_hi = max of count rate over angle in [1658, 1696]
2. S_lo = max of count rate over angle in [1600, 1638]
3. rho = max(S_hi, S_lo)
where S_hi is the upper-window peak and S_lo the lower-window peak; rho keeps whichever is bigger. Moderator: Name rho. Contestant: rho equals 280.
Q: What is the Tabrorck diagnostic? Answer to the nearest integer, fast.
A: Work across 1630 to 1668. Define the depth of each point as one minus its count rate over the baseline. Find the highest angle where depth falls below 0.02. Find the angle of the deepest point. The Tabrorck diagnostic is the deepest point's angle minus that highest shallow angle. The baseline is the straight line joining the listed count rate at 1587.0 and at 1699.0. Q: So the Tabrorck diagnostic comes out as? -26 deg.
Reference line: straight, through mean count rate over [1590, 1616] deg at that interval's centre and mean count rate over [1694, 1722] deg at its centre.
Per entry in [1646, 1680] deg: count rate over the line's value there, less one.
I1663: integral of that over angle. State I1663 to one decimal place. -3.3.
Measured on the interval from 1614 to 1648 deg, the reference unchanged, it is -2.3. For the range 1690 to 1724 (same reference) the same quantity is -1.1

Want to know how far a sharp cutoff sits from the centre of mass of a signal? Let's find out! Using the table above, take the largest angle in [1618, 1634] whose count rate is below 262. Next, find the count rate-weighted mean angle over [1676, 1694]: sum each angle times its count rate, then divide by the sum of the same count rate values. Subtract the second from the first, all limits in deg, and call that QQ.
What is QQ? -52.0 deg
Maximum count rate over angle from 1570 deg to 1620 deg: 290.1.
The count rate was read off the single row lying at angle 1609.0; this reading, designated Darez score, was 252.4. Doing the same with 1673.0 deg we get 248.5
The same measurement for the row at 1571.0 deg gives 235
